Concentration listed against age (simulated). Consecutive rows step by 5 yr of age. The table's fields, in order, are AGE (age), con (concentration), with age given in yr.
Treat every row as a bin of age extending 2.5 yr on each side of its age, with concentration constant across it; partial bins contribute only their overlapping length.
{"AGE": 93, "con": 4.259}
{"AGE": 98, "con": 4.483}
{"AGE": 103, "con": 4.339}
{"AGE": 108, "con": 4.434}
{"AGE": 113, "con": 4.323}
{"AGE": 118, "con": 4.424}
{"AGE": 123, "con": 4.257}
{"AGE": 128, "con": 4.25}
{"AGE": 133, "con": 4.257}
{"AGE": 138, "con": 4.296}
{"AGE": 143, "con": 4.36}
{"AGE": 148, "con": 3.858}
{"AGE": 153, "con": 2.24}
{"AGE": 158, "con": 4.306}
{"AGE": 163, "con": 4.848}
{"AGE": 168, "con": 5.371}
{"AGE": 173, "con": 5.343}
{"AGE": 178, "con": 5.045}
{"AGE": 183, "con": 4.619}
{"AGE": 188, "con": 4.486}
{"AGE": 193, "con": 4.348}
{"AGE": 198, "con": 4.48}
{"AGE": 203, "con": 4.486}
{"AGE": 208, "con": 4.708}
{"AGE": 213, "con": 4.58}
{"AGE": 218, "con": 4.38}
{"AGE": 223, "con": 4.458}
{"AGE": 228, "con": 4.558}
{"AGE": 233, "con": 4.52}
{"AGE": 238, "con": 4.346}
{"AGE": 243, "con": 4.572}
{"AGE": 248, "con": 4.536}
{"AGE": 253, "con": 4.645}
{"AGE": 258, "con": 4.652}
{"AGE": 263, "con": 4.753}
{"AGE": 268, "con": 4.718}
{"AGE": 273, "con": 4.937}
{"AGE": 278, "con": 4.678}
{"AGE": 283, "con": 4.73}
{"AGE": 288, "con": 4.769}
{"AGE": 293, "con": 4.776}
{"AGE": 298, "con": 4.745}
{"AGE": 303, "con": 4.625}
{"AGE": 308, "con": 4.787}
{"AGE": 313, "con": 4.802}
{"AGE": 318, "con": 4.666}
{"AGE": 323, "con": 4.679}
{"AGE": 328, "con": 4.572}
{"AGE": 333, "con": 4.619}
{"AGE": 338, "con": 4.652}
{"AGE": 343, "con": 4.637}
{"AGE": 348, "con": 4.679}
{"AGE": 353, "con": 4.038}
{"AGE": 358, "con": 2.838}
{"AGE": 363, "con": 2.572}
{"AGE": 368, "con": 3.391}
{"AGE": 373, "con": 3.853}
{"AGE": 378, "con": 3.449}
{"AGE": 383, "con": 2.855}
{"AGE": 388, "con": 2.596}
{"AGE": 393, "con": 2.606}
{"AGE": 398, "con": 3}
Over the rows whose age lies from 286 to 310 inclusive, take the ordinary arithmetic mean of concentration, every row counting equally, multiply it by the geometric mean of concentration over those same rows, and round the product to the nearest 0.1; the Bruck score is 22.5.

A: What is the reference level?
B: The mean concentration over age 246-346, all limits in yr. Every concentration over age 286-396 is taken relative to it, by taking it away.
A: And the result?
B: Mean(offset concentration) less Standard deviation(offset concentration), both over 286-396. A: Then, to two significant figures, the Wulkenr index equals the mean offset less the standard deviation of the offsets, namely -1.5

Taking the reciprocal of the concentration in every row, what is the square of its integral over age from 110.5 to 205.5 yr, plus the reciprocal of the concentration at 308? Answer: 497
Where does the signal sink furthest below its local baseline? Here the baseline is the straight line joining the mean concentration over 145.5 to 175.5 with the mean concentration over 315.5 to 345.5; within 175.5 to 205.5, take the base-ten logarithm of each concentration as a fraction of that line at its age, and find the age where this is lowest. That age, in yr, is 193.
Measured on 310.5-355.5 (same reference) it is 353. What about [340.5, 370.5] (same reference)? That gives 363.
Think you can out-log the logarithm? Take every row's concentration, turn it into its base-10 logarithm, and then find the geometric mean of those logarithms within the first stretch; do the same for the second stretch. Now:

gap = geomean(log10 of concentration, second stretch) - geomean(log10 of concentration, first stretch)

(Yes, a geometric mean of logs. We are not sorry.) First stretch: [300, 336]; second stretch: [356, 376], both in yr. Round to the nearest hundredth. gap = -0.18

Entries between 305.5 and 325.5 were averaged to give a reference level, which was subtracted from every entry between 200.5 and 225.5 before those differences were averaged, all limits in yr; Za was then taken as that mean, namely -0.21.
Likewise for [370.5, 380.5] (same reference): -1.08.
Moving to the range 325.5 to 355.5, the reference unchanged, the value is -0.20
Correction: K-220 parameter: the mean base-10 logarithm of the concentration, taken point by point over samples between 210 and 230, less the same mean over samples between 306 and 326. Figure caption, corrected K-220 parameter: -0.02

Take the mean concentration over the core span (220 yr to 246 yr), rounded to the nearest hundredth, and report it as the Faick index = 4.49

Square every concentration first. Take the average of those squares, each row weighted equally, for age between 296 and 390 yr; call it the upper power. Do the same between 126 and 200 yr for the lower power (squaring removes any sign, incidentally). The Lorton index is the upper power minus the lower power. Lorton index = -2.8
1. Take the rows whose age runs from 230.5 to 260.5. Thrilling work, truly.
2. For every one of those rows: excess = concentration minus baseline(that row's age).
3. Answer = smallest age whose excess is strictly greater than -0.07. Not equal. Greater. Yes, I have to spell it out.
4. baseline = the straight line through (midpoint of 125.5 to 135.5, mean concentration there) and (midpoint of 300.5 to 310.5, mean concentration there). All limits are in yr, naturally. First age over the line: 233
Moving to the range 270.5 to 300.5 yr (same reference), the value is 273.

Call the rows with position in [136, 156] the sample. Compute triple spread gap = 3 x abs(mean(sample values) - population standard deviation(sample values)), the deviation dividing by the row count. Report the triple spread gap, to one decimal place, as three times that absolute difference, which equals 8.5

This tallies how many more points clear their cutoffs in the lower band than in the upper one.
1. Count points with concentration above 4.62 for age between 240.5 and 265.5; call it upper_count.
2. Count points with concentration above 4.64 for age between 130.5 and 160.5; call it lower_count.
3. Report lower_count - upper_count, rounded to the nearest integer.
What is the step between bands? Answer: -3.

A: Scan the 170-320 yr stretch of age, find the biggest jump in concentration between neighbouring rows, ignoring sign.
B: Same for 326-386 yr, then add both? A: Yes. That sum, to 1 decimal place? 1.6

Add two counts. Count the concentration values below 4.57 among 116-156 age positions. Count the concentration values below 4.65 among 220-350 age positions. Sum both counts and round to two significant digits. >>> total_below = 19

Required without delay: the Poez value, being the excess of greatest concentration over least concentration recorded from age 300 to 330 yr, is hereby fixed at 0.23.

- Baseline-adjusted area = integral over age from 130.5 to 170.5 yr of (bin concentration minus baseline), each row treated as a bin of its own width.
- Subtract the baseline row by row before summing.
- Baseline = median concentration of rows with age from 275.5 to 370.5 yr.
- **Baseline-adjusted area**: -19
